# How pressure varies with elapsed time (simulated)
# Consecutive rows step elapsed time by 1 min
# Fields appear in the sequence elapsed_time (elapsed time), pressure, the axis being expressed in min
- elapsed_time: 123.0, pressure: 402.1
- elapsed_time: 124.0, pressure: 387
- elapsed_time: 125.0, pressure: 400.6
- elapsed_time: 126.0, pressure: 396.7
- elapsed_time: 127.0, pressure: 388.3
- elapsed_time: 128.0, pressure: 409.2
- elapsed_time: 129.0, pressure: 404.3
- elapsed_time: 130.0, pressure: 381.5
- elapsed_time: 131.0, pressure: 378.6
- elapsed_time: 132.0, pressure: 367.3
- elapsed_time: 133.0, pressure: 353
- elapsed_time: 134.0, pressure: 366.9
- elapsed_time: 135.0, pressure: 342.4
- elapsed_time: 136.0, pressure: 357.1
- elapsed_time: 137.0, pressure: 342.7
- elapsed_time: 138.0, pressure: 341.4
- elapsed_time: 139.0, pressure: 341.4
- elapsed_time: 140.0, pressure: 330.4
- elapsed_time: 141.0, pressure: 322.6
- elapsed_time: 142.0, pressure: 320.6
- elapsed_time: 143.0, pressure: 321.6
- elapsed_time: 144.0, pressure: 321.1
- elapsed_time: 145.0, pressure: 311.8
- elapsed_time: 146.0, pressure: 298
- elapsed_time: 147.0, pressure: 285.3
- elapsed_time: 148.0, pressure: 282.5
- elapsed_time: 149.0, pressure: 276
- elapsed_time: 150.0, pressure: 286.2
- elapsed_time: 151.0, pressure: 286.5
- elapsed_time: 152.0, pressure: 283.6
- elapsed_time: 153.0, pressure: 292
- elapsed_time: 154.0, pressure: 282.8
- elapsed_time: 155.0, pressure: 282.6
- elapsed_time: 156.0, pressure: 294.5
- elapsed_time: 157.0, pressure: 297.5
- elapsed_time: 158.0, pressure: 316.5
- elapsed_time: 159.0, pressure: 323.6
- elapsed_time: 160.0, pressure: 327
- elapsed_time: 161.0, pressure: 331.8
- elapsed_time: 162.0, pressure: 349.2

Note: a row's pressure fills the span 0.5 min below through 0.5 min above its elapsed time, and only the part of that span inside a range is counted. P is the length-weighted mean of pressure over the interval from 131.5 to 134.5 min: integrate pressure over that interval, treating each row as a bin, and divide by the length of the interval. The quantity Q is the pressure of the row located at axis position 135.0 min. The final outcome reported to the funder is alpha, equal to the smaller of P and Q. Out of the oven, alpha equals 342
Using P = 362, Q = 342.4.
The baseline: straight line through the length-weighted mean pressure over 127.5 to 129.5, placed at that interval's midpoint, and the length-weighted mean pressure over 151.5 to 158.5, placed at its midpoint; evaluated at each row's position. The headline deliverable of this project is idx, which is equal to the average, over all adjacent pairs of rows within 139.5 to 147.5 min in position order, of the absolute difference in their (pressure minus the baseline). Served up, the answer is 5.4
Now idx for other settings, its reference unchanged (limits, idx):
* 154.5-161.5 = 12.5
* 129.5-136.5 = 12.6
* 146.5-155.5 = 5.7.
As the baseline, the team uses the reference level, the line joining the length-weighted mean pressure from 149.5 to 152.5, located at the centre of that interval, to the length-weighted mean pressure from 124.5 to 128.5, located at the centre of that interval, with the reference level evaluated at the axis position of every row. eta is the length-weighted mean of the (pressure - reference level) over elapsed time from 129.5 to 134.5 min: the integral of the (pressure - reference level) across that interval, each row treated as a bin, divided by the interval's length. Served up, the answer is -4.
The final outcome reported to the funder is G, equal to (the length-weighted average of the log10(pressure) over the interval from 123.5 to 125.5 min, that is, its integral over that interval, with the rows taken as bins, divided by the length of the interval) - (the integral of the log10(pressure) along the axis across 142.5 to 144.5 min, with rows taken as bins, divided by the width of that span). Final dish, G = 0.09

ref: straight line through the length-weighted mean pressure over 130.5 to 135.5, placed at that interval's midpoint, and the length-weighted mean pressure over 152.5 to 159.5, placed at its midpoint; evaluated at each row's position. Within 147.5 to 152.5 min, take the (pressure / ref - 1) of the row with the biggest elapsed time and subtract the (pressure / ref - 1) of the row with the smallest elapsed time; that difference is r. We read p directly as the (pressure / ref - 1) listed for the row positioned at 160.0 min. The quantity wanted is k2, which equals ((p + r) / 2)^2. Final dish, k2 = 0.0074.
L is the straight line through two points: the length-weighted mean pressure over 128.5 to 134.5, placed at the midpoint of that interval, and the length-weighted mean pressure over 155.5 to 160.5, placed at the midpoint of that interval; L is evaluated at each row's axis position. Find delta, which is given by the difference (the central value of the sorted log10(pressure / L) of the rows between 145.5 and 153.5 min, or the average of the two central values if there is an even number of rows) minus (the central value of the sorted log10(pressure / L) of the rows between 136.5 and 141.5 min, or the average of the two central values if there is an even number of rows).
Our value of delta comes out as -0.04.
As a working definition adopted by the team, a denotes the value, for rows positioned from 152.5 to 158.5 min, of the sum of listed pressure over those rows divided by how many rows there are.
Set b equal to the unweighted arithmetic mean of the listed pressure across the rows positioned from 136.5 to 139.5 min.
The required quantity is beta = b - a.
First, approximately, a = 294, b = 342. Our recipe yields 48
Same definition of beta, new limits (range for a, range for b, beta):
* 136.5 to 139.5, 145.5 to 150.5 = -56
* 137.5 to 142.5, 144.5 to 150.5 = -41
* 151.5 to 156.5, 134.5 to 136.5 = 63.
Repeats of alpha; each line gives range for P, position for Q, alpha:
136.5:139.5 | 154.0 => 283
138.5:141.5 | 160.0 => 327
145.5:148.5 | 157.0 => 289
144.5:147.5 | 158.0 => 298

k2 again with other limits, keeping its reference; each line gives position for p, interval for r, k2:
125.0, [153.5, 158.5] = 0.0094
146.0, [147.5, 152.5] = 0.0006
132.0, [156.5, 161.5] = 0.0070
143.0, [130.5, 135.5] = 0.0029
